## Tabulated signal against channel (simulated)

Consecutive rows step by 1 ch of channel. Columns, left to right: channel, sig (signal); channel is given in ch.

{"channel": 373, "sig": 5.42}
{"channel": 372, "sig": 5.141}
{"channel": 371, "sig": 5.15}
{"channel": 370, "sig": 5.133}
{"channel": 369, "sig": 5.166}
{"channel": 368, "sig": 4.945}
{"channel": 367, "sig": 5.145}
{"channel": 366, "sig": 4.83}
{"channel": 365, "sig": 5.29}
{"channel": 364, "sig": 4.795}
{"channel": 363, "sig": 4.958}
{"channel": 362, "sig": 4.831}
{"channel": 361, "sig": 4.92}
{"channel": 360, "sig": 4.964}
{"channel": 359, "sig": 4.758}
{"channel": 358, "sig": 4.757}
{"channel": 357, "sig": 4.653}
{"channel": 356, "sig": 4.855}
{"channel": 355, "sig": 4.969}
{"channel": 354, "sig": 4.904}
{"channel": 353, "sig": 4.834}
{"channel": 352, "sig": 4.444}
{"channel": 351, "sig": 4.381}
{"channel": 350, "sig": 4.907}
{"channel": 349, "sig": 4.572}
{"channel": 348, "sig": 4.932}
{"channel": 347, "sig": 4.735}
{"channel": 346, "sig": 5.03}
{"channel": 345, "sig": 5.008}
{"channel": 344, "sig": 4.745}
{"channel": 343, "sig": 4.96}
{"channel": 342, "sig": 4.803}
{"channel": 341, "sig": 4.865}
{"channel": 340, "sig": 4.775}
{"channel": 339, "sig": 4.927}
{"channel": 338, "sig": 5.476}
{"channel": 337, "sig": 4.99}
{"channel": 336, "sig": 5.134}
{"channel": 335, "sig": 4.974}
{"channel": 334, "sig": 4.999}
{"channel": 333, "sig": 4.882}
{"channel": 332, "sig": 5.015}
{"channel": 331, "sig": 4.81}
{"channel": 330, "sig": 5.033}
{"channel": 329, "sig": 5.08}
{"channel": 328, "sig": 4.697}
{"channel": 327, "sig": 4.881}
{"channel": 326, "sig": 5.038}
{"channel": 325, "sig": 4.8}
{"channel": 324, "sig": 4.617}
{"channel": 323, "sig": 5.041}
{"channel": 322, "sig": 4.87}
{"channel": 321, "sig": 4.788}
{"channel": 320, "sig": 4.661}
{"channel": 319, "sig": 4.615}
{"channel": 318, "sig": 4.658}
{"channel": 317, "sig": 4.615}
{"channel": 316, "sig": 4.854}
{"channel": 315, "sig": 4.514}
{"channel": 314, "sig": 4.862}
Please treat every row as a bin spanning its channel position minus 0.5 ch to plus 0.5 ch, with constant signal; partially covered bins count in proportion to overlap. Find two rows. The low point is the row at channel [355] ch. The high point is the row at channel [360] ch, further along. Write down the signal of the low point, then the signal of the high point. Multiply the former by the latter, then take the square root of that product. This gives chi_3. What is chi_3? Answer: 4.966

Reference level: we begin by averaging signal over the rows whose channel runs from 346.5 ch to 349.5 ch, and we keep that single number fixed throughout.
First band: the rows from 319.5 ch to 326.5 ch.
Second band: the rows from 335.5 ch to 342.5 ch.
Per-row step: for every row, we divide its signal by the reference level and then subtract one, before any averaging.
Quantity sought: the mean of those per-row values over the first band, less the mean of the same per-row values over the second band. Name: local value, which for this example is -0.035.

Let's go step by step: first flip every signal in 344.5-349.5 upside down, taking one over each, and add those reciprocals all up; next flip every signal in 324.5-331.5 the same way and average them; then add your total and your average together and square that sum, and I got 1.5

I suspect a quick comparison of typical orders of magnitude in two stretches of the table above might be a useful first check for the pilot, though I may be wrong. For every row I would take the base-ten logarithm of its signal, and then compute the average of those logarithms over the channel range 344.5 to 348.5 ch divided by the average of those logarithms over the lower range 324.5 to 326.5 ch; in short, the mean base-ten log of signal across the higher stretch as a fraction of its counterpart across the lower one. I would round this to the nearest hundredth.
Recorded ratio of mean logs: 1.00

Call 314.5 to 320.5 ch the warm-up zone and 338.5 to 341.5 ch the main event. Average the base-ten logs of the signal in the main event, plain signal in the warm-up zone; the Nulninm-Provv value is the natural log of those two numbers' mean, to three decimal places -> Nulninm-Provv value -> 0.982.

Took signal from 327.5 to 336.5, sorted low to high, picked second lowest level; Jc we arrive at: 4.81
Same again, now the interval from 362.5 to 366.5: 4.83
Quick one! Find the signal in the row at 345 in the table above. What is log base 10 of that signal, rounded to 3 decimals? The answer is 0.700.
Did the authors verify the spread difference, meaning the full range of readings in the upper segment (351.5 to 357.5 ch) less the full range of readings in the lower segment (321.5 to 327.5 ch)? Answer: 0.1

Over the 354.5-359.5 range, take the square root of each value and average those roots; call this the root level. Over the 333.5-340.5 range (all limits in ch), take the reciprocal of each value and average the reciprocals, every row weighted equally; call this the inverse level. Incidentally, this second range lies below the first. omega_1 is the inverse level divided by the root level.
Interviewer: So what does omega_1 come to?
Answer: 0.0907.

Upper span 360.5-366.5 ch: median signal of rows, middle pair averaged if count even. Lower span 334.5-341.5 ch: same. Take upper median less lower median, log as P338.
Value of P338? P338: -0.10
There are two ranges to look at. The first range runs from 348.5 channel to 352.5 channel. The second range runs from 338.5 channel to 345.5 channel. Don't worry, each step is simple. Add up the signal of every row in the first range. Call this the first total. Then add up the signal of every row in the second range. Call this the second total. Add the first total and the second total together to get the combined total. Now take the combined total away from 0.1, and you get -52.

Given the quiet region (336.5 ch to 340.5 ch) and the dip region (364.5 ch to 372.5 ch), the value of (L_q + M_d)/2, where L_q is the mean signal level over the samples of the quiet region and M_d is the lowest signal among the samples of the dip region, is 4.94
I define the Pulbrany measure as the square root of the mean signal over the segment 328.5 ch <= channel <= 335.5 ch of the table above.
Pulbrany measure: 2.23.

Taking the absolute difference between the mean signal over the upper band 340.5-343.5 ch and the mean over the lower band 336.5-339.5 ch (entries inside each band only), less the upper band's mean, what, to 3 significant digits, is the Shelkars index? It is -4.62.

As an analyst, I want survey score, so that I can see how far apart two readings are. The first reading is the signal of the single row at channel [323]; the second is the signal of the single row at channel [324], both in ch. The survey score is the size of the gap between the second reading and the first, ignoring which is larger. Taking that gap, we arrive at 0.42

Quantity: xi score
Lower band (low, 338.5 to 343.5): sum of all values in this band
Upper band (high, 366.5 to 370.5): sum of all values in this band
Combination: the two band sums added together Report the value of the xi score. 45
